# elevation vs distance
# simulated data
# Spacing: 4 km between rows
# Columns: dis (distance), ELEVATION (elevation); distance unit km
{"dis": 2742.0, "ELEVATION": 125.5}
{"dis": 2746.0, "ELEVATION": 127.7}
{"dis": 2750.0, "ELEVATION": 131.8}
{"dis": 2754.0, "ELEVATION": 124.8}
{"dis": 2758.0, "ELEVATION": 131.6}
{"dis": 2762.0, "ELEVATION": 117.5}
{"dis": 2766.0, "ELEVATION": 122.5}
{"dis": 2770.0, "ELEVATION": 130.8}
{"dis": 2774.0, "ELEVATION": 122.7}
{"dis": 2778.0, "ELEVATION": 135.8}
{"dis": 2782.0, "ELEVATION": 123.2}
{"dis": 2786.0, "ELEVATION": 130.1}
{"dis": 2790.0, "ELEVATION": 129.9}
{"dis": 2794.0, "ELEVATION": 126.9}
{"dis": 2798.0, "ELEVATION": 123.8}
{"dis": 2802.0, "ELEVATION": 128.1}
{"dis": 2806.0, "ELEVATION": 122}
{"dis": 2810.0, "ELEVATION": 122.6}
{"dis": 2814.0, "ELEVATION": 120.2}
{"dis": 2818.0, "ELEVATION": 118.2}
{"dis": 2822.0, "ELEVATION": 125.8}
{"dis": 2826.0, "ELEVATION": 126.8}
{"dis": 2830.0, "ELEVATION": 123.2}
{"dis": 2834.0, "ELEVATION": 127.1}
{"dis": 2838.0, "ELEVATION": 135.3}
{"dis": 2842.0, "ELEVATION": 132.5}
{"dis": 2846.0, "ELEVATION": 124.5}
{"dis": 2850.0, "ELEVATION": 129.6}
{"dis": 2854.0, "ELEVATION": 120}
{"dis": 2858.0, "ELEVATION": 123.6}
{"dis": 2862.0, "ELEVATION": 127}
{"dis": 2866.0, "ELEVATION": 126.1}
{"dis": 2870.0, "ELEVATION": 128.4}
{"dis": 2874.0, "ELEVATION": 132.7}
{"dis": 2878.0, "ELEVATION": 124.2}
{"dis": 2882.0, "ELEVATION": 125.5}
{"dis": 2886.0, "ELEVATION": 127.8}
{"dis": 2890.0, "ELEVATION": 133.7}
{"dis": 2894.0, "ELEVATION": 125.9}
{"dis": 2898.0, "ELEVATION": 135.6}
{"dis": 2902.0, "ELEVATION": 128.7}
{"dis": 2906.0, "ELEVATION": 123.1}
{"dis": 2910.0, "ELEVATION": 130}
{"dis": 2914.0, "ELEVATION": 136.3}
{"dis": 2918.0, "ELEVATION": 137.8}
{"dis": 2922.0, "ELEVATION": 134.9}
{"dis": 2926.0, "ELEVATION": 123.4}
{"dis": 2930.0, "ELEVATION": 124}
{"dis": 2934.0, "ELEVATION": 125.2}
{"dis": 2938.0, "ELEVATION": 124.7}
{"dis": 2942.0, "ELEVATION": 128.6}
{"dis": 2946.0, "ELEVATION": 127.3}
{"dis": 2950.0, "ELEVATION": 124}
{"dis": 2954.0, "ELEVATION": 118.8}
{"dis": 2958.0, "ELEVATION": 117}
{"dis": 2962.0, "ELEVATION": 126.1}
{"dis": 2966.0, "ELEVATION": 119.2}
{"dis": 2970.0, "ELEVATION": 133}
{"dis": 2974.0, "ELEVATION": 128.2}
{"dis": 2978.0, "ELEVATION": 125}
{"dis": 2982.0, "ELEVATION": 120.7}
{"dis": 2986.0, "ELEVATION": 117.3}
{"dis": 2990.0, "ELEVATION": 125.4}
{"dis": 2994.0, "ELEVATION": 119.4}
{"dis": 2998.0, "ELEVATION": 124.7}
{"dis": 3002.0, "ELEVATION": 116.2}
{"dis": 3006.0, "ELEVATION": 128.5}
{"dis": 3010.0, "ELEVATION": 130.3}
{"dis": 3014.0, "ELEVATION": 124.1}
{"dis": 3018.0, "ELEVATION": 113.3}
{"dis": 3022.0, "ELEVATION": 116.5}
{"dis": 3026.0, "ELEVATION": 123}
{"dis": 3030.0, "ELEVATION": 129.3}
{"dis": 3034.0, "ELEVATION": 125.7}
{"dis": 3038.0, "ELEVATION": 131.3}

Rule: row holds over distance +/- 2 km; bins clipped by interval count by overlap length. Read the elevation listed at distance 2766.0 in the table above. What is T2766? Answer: 122.5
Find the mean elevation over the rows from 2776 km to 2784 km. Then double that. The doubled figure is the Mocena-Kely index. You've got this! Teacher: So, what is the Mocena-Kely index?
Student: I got 259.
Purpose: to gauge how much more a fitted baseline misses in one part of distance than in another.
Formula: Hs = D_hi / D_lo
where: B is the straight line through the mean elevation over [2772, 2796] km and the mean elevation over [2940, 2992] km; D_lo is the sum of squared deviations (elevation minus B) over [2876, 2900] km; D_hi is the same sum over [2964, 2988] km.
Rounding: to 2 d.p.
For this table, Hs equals 1.00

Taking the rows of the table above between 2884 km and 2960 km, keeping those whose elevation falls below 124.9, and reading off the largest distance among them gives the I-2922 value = 2958.0 km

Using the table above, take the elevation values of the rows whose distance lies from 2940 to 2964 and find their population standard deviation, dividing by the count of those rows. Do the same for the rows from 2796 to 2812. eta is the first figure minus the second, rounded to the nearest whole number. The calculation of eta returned 2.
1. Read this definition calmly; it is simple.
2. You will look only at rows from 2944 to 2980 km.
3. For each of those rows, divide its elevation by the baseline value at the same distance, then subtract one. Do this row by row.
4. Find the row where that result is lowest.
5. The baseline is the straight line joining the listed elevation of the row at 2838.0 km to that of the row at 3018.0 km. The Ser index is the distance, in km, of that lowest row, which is 2958.0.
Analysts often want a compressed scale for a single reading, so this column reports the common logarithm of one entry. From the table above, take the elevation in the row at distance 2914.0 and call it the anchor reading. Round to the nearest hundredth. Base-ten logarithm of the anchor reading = 2.13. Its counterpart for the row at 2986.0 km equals 2.07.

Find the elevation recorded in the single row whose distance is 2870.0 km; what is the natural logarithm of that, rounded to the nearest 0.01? 4.86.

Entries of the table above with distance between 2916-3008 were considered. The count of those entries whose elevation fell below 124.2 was 10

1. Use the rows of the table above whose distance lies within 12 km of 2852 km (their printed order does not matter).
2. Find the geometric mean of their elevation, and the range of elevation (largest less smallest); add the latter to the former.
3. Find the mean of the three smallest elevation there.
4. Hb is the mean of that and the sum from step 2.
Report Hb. 131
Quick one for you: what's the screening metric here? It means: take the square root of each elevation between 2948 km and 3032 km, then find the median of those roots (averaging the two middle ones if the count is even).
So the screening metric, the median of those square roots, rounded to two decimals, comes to 11.14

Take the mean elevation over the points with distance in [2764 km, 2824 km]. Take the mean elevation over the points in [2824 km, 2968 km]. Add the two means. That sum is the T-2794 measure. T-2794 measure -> 253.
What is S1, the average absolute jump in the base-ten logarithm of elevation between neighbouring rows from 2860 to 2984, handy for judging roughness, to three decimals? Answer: 0.016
